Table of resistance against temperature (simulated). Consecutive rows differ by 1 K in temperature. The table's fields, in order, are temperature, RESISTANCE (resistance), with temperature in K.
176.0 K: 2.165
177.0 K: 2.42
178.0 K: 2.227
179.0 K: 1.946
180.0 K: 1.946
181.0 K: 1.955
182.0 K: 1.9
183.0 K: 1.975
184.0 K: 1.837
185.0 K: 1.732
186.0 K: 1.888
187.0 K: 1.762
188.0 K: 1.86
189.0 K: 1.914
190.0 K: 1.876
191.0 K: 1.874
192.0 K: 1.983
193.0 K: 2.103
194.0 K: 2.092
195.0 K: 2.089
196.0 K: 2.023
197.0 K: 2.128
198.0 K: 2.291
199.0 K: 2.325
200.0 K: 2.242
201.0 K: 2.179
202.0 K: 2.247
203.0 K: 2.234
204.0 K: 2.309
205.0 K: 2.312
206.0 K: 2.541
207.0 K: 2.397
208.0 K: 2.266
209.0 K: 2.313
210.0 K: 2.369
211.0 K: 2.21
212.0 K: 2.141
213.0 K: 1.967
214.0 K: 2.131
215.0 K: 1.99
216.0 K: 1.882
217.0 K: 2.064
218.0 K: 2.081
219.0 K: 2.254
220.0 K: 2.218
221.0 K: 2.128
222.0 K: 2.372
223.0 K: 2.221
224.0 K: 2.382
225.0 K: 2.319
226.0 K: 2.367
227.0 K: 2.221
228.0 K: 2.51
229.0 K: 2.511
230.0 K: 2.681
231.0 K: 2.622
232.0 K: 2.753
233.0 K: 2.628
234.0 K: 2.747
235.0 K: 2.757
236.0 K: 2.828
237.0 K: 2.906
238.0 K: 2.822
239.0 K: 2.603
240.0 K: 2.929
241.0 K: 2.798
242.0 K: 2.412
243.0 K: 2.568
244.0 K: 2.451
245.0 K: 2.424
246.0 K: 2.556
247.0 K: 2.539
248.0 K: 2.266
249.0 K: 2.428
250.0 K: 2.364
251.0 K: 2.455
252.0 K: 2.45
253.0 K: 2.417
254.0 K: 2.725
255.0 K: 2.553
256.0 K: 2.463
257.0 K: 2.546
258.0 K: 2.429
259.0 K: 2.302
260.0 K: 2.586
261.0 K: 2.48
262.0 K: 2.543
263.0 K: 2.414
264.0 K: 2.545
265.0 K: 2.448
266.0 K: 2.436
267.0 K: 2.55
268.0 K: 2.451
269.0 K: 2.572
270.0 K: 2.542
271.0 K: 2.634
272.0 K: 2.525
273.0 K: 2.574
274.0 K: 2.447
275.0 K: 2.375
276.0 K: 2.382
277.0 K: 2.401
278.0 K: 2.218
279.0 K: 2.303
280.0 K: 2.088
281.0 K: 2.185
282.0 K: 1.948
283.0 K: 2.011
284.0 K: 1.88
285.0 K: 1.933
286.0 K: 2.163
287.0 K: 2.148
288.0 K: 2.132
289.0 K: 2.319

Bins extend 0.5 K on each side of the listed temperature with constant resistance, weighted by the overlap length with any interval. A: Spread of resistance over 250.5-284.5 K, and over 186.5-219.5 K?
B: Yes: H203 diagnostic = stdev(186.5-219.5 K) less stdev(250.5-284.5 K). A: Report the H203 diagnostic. -0.01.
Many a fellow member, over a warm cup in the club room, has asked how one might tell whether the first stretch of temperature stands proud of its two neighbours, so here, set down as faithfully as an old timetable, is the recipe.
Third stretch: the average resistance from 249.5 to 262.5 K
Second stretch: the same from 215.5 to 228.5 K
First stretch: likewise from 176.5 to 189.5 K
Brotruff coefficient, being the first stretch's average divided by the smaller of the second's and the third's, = 0.87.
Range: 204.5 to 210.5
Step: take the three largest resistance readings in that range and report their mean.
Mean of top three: 2.44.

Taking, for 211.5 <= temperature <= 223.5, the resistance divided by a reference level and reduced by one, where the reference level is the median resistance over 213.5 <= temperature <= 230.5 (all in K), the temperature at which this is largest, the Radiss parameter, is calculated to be 222.0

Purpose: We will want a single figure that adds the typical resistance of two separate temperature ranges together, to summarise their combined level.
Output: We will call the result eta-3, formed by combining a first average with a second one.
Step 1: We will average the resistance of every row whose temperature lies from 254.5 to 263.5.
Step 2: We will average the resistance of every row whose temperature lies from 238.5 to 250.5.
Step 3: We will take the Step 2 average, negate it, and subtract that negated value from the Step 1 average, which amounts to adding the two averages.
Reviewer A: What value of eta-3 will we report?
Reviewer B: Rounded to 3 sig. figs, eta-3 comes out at 5.01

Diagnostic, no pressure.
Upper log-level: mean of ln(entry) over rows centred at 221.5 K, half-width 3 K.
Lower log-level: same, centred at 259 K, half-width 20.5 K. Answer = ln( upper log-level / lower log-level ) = -0.11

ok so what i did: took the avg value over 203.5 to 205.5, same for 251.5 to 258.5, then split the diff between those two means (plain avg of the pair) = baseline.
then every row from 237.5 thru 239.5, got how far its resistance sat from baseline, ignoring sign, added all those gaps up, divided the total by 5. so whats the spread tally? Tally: 0.12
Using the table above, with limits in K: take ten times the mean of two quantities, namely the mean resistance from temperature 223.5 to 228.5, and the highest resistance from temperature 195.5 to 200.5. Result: 23.4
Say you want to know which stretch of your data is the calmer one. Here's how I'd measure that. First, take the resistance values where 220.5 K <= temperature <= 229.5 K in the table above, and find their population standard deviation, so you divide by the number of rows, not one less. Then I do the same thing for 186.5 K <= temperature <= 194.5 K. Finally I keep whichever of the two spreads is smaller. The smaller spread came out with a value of 0.11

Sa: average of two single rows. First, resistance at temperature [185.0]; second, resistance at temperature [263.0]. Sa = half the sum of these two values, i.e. 2.07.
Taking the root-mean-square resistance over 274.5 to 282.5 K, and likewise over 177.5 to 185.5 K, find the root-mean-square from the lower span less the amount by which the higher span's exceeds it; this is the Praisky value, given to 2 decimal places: 1.65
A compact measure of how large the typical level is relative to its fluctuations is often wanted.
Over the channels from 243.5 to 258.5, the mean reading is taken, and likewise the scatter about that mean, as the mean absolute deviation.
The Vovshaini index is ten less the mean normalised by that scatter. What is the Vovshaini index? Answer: -23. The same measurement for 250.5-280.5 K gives -17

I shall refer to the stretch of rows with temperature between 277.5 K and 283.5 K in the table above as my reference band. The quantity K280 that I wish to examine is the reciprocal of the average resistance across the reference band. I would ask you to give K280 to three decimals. 0.470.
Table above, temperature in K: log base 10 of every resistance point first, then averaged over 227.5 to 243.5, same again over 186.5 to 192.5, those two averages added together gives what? 0.703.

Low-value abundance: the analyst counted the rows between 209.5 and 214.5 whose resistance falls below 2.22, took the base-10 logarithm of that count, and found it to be 0.60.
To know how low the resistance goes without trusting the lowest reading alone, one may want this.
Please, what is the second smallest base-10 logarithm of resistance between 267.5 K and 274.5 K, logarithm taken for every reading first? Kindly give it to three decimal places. 0.389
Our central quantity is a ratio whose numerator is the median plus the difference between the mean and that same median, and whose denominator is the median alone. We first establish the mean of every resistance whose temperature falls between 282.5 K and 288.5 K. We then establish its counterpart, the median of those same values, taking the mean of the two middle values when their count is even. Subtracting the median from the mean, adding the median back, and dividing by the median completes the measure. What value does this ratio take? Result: 0.99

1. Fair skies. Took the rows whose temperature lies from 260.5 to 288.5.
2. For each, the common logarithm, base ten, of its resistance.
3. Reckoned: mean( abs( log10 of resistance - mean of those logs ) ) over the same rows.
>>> 0.036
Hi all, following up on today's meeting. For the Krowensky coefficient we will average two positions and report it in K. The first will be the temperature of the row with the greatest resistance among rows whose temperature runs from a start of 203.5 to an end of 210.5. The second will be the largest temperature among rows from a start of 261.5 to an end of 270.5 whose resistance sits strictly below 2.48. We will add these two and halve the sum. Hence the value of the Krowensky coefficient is 237.0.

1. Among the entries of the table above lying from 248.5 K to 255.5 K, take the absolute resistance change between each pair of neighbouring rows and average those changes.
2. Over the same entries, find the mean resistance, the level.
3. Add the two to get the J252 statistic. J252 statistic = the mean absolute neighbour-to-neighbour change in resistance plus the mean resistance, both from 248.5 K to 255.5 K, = 2.60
